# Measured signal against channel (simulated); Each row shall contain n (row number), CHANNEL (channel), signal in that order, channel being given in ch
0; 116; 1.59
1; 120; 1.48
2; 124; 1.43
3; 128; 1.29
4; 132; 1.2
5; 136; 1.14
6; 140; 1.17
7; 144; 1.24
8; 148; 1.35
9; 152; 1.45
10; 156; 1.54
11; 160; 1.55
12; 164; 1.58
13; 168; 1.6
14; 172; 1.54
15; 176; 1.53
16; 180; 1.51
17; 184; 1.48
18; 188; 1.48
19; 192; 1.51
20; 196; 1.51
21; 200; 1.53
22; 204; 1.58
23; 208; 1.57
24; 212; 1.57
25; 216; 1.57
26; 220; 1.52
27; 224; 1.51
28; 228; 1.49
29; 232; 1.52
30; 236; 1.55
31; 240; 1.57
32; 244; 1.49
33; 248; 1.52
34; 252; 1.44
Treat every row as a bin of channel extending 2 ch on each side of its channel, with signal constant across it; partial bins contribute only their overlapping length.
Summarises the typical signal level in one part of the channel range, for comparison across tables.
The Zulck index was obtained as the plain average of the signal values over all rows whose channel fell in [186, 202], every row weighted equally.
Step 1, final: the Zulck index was 1.51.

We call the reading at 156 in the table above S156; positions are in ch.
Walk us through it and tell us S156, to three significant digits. 1.54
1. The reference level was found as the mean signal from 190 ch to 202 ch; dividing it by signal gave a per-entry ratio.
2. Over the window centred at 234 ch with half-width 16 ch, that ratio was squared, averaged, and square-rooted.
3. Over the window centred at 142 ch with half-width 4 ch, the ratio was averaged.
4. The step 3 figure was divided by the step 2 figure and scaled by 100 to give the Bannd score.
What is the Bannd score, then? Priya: 126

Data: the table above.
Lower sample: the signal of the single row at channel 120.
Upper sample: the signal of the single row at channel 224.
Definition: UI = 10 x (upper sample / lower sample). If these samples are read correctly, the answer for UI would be 10.2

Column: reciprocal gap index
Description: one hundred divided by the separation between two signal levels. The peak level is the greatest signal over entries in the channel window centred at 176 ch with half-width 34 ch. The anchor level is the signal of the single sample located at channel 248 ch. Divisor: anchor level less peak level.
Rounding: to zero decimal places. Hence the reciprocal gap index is -1250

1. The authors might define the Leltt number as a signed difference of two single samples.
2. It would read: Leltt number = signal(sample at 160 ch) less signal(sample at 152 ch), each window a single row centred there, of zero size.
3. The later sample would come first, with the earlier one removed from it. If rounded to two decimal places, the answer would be 0.10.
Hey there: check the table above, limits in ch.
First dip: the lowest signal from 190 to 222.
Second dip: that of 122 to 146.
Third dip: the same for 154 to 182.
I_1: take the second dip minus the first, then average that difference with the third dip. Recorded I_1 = 0.57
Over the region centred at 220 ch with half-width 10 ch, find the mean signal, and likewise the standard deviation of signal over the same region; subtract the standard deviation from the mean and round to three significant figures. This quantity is 1.50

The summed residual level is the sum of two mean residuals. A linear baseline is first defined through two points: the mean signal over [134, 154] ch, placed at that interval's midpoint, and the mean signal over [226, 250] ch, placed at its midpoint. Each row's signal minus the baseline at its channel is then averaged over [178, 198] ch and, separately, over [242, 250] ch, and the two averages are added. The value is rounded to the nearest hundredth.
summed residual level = 0.07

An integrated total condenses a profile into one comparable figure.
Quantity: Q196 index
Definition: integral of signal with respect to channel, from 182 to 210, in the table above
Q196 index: 42.6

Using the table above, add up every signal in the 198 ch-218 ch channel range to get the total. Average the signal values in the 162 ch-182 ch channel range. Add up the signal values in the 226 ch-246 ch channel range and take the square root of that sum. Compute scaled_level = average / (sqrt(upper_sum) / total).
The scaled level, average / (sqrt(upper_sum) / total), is 4.40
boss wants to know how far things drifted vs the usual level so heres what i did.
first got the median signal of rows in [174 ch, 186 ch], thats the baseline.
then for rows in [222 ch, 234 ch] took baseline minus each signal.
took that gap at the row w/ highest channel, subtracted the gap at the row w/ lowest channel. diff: -0.01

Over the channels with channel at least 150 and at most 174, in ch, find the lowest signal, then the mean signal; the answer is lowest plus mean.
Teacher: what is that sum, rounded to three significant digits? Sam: 2.99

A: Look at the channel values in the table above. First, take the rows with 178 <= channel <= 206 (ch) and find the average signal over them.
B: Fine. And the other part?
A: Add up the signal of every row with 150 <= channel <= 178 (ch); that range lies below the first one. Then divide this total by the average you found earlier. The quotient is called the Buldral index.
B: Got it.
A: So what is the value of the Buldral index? 7.13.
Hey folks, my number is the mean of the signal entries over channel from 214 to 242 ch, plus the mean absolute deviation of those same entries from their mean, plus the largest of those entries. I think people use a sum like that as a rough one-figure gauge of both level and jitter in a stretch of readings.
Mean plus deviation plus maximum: 3.13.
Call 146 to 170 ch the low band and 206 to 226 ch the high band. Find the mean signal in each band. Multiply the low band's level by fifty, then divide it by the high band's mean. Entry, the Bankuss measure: 48.8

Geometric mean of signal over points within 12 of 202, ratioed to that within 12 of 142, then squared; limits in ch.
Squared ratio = 1.52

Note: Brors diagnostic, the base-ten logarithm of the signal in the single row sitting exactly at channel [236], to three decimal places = 0.190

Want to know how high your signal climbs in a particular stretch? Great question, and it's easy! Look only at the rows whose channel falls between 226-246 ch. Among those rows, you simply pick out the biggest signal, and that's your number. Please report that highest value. 1.57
